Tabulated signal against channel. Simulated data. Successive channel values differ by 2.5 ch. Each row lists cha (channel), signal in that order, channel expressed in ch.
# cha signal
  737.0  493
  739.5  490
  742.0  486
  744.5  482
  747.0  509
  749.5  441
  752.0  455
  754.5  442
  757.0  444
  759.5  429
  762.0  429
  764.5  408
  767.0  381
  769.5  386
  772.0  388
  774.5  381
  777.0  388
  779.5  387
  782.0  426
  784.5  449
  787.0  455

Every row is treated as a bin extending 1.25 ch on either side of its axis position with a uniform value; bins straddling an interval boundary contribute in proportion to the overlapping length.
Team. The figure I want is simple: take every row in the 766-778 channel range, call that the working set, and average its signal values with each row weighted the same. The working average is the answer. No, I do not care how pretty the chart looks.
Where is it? 385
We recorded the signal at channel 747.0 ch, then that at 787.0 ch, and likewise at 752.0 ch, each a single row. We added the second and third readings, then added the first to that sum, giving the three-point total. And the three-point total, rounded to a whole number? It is 1419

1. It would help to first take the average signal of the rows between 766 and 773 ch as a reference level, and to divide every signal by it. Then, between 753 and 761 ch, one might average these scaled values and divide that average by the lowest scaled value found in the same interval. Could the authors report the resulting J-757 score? 1.02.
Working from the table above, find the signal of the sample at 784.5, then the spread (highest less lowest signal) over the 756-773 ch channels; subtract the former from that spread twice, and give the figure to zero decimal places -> -835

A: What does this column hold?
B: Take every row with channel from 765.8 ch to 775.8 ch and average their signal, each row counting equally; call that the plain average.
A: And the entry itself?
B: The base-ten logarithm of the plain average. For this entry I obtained 2.58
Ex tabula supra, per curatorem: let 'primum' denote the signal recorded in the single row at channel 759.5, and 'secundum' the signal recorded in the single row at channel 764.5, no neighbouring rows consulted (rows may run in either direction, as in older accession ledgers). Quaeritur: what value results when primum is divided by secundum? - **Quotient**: 1.05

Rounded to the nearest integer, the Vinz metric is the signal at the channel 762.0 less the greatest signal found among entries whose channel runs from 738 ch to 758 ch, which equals -80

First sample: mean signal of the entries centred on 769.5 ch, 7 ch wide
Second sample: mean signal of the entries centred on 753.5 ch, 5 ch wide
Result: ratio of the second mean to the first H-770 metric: 1.16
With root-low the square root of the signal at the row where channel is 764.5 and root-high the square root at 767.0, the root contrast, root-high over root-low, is 0.97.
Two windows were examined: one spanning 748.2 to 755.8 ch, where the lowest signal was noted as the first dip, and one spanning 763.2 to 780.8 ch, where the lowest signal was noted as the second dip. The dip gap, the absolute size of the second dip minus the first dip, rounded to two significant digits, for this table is 60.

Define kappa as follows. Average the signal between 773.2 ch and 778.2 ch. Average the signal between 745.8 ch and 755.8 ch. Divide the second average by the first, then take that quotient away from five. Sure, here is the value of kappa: 3.80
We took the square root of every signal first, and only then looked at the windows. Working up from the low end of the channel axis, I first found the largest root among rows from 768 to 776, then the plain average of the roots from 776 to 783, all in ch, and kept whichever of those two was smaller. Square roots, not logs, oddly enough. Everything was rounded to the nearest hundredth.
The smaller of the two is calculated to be 19.70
